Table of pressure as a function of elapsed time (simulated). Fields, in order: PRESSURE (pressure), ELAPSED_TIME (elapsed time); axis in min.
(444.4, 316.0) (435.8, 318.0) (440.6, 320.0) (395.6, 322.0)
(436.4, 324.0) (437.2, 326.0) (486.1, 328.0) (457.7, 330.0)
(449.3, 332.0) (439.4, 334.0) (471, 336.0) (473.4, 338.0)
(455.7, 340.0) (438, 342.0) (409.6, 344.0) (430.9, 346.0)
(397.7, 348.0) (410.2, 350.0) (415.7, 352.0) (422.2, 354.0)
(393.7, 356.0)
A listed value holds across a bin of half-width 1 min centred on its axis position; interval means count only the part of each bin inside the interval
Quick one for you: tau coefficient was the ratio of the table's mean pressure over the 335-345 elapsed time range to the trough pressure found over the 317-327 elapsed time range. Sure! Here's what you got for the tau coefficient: 1.136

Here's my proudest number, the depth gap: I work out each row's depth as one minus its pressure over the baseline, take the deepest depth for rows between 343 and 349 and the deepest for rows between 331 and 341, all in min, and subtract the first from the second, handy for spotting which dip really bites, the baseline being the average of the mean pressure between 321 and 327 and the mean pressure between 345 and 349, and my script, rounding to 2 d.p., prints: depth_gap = -0.10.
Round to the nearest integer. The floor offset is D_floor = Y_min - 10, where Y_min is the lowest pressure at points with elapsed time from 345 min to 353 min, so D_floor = 388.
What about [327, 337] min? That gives 429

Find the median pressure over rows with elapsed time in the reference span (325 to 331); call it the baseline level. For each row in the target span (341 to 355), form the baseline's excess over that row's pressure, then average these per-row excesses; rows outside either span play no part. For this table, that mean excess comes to 40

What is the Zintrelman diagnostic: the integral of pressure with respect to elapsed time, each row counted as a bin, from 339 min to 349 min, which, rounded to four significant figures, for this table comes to 4264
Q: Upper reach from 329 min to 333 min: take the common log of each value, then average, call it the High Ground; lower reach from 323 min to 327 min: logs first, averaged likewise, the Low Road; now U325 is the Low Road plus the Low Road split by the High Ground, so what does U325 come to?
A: 3.63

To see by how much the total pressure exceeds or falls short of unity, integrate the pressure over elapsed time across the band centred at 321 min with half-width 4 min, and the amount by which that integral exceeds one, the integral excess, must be 3416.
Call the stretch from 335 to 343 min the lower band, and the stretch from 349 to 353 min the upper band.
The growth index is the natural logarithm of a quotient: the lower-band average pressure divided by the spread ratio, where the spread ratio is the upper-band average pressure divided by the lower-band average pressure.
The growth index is 6.24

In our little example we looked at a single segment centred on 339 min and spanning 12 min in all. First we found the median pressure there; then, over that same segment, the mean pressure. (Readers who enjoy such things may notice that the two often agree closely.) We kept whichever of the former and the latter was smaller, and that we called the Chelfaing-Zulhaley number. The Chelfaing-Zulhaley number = 448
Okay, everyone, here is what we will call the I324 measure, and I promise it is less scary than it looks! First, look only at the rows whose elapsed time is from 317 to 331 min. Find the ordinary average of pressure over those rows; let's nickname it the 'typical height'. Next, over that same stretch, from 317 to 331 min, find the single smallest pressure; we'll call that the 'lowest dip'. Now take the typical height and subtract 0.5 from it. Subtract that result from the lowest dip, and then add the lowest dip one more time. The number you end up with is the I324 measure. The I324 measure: 350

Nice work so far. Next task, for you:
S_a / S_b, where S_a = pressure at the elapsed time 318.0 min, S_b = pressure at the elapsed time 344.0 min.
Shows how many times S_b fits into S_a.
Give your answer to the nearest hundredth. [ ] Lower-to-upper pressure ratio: 1.06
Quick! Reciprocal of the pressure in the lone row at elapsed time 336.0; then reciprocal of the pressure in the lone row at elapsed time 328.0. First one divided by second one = 1.03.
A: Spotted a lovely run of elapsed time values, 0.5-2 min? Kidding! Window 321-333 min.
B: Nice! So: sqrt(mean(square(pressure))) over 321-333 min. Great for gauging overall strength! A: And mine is 445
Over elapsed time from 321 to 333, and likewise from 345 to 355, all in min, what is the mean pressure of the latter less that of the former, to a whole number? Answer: -28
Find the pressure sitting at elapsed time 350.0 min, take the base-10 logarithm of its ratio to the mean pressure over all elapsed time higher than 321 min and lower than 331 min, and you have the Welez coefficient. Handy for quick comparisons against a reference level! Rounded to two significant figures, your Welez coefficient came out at -0.033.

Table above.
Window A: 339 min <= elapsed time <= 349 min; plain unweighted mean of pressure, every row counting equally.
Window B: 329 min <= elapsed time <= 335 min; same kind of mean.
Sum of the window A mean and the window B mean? 875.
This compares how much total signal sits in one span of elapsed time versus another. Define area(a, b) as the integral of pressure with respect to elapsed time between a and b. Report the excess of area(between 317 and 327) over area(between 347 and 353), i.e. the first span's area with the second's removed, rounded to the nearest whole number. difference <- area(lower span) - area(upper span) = 1844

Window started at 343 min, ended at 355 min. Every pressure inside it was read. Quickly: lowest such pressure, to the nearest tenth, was 397.7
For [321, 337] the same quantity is 395.6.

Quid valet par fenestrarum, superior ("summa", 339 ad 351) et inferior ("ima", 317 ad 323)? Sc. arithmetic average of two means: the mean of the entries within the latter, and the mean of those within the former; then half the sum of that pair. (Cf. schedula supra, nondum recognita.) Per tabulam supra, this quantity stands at 424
